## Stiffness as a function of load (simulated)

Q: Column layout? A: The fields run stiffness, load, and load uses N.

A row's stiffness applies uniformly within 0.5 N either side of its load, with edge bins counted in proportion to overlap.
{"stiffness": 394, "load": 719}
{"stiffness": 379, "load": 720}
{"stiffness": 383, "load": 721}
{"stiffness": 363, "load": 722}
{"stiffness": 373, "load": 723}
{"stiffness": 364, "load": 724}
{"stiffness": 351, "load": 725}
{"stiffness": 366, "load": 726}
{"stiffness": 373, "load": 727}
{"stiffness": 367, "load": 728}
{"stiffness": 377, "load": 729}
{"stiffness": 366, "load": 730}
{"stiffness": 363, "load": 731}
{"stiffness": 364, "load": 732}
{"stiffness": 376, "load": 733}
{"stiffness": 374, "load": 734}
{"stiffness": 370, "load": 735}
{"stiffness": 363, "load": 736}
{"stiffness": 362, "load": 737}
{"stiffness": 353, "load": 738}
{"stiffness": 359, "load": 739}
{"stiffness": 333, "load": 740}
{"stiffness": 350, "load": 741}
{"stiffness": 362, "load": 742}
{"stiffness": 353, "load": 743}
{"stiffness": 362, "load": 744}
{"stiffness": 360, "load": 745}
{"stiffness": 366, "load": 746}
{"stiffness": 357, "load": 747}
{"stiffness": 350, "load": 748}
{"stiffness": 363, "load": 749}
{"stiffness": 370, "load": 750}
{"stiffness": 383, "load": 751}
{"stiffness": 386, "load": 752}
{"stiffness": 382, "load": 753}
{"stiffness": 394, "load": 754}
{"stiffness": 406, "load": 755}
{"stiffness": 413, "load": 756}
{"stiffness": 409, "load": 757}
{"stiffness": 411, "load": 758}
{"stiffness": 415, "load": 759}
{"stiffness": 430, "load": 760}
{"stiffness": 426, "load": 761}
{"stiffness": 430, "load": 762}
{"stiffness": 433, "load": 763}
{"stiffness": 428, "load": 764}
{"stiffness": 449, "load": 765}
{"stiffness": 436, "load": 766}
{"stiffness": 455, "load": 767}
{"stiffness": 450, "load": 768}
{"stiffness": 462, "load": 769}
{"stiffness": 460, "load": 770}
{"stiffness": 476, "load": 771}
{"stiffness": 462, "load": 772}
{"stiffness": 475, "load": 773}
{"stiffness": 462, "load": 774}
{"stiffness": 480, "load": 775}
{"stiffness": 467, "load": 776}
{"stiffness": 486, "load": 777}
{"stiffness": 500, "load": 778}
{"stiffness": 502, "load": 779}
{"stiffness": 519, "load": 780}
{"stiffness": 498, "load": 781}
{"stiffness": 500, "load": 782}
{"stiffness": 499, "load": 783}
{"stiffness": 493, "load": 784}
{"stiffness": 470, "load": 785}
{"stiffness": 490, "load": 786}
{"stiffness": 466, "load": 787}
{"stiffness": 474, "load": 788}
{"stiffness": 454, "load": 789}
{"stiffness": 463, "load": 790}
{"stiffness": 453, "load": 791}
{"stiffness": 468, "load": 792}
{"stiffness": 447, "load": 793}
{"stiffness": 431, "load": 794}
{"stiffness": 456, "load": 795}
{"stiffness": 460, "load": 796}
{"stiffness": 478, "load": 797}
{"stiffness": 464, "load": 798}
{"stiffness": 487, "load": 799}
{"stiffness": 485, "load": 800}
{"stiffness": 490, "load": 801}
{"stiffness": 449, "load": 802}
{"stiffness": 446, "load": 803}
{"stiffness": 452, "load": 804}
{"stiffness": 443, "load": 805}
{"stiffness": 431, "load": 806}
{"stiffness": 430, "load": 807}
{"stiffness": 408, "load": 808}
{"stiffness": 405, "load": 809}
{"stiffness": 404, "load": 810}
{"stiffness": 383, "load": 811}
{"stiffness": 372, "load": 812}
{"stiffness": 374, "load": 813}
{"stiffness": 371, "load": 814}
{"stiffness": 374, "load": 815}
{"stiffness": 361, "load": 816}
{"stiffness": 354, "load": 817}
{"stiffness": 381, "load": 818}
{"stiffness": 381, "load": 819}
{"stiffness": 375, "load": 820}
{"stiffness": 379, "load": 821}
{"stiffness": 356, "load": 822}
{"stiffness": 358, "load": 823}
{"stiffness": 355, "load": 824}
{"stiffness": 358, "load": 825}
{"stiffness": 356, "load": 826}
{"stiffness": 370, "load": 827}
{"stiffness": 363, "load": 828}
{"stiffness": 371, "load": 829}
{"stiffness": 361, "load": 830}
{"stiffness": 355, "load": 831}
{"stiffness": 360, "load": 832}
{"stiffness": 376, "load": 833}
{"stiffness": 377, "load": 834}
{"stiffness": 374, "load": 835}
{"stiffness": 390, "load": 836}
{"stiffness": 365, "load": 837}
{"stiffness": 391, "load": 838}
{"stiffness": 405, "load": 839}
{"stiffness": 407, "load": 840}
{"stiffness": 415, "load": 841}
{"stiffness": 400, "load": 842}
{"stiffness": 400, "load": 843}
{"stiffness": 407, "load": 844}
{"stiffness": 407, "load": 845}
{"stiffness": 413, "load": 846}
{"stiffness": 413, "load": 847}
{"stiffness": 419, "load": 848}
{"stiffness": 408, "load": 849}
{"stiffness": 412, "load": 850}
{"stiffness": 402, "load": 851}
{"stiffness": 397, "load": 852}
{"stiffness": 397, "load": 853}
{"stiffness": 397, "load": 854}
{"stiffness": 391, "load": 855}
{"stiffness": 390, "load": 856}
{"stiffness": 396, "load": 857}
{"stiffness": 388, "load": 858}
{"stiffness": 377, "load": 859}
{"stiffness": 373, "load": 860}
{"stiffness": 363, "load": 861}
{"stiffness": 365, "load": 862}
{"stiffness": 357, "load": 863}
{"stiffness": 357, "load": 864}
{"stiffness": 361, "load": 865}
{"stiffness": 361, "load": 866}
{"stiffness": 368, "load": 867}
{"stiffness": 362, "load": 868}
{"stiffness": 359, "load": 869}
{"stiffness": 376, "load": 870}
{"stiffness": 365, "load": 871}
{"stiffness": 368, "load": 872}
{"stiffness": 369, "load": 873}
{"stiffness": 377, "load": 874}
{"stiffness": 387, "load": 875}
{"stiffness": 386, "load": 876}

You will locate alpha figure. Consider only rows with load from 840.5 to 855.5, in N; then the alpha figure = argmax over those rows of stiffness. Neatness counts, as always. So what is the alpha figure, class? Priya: 848 N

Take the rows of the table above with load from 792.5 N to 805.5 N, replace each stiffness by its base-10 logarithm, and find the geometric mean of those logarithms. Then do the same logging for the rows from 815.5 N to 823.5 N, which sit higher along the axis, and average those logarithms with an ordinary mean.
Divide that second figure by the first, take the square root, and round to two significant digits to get 0.98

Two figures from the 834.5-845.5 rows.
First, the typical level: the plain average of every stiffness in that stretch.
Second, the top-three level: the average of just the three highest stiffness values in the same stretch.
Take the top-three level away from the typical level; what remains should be -13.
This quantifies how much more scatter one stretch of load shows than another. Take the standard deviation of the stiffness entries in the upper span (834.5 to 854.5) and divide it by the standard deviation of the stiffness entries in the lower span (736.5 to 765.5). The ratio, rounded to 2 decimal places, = 0.41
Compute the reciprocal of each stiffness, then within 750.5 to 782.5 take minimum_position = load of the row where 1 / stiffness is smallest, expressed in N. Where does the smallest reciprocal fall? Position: 780 N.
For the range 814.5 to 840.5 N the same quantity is 840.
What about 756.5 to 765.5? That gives 765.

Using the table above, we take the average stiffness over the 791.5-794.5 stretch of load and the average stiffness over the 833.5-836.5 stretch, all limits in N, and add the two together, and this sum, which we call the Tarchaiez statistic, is 829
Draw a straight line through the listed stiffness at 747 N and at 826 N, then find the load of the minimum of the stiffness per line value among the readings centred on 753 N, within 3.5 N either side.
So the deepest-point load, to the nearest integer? 750 N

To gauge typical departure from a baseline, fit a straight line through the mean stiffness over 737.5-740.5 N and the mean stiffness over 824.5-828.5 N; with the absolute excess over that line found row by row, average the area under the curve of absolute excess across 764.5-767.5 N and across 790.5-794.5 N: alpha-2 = 328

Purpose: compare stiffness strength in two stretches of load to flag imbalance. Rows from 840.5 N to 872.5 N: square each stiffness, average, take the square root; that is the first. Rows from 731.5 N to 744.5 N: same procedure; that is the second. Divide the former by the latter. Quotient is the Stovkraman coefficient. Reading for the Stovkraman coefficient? 1.07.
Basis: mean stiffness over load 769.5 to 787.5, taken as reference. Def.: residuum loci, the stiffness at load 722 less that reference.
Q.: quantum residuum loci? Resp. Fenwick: -121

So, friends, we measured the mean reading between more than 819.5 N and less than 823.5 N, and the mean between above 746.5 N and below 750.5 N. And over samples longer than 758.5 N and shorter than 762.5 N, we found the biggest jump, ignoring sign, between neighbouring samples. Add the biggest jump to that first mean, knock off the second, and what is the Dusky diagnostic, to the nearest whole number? 22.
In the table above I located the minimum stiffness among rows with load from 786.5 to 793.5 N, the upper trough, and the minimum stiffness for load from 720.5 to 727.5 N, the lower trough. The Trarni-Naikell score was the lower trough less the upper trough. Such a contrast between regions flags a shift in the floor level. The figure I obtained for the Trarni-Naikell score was -96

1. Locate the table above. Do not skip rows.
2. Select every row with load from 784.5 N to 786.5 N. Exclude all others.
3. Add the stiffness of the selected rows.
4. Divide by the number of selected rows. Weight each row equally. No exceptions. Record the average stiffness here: 480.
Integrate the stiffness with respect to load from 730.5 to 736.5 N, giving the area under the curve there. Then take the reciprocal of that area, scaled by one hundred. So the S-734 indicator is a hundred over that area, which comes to 0.0452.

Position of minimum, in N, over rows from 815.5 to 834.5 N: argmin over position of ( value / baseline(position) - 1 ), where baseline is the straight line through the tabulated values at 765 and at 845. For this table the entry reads 817 N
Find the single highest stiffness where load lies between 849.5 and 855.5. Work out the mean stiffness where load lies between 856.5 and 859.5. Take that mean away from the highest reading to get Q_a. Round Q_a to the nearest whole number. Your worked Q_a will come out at 25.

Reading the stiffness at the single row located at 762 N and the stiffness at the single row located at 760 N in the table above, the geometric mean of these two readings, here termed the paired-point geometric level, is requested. 430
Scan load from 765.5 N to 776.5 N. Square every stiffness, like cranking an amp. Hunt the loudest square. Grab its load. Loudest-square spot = 775 N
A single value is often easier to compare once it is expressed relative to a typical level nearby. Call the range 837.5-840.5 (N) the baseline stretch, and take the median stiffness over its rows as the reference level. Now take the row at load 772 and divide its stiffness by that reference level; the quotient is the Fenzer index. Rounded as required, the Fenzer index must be 1.14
